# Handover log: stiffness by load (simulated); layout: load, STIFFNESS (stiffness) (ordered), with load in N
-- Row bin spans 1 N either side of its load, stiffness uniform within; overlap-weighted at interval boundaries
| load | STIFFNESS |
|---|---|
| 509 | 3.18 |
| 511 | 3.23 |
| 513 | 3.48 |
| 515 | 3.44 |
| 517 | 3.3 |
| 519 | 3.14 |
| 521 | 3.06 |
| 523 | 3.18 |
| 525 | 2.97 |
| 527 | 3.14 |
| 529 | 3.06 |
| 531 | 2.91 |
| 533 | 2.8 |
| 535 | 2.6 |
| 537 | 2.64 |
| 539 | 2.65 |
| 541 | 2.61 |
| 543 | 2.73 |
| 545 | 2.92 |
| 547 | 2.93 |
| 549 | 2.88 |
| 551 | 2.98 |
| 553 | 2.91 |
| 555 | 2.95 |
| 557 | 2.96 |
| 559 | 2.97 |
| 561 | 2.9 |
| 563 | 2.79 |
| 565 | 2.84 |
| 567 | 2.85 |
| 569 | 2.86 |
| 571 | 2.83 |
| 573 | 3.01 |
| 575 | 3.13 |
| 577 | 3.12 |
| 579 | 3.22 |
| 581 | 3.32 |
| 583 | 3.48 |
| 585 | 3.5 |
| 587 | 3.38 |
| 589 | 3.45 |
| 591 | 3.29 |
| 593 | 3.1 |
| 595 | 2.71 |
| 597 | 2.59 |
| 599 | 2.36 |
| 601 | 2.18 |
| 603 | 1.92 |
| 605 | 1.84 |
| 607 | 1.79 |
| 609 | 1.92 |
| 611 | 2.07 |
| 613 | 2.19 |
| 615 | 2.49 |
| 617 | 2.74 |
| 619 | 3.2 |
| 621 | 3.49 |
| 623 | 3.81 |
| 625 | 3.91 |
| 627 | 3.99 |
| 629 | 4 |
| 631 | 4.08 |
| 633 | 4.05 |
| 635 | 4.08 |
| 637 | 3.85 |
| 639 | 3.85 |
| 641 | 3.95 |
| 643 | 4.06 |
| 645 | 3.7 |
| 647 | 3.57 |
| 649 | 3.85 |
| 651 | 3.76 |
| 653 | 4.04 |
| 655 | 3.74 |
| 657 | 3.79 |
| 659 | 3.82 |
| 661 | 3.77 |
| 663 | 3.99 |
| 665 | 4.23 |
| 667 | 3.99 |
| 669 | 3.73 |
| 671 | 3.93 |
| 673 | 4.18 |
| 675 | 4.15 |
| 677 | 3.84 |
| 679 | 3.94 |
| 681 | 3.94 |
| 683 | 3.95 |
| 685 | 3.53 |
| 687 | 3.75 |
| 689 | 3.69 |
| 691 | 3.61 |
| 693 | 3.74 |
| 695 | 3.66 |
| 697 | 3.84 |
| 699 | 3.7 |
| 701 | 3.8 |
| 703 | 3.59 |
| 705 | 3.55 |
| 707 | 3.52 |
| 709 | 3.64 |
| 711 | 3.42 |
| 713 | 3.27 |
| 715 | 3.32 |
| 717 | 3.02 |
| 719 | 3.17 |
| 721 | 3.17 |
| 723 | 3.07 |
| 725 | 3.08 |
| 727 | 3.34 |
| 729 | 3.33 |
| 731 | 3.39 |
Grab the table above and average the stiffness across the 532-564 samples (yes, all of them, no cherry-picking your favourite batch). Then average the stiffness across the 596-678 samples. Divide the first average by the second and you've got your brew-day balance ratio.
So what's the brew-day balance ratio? 0.82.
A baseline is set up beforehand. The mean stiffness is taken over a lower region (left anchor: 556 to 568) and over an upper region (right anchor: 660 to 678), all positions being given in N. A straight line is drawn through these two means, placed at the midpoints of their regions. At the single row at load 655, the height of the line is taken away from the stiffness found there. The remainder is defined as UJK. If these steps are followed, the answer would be -0.10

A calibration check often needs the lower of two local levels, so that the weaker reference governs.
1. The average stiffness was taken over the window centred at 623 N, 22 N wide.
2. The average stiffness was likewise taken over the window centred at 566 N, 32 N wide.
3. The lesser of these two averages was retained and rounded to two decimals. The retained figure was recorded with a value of 2.98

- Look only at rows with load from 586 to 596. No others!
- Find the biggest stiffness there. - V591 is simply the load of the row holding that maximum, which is 589 N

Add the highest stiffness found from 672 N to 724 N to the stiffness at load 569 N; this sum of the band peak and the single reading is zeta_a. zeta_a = 7.0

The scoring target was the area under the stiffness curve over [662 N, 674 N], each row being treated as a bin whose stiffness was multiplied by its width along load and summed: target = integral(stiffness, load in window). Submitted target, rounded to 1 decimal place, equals 48.1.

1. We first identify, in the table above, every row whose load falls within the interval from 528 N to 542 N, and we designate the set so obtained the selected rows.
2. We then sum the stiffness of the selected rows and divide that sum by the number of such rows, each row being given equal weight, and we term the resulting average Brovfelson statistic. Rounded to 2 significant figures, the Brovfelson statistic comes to 2.8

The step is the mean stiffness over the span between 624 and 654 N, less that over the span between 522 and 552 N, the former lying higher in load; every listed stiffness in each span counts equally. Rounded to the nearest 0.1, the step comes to 1.0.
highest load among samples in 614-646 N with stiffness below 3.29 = 619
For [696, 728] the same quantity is 725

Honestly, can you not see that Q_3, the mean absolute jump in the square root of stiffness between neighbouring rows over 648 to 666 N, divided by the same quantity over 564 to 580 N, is 2.1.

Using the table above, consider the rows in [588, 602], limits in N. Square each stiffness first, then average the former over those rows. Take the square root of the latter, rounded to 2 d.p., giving 2.85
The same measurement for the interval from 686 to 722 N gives 3.53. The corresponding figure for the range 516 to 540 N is 2.96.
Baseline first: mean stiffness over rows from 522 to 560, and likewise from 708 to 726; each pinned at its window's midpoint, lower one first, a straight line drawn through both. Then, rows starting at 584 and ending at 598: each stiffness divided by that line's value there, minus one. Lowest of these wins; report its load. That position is 597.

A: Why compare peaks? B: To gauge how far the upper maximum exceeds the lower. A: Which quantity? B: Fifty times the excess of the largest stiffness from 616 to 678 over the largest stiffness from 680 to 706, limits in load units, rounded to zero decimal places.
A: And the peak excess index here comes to 14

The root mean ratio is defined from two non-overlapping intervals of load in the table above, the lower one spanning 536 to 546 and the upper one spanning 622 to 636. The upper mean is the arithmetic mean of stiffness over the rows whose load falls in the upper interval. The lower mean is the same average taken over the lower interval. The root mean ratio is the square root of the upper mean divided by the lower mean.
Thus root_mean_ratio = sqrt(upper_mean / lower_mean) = 1.21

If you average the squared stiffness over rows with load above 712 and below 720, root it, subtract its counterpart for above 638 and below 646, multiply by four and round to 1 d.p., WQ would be -2.8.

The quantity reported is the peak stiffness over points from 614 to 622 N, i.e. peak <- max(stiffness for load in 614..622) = 3.49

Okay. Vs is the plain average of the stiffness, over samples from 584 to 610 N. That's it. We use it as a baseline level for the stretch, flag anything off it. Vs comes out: 2.6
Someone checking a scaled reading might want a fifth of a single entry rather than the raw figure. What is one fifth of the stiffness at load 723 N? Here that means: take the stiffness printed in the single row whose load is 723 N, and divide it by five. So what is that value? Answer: 0.61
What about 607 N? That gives 0.36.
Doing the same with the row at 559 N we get 0.59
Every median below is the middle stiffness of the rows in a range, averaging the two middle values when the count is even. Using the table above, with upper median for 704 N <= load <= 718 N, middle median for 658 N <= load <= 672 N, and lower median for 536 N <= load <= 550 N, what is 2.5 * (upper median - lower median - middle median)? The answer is -8.1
